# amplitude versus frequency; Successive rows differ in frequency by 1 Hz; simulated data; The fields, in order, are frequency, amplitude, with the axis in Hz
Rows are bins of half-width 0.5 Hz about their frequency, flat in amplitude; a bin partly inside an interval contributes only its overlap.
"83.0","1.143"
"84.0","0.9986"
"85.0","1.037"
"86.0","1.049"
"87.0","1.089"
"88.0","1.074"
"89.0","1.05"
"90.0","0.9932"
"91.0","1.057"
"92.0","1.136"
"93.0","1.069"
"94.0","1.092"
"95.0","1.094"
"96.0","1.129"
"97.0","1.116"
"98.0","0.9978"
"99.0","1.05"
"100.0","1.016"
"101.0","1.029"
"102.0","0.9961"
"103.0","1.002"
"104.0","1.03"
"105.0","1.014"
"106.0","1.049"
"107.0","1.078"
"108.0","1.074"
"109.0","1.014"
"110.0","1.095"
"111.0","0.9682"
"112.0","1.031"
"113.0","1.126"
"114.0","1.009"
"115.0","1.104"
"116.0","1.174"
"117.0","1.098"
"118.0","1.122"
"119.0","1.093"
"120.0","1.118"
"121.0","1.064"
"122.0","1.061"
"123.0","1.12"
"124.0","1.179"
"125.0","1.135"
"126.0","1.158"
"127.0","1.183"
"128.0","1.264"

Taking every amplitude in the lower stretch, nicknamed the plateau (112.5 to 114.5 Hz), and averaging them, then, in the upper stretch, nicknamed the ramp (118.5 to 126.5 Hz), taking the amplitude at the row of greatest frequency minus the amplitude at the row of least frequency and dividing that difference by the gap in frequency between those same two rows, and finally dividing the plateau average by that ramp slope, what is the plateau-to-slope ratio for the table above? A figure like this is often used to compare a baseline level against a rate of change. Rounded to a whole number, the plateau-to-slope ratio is 115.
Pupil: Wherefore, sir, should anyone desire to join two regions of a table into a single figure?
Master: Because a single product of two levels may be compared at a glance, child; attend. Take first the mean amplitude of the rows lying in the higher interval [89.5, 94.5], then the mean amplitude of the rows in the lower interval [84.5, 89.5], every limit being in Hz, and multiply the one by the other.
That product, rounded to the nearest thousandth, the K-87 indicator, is 1.133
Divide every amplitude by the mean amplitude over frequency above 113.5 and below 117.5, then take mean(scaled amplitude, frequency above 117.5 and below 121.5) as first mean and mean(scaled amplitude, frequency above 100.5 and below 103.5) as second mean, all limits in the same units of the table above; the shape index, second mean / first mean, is 0.92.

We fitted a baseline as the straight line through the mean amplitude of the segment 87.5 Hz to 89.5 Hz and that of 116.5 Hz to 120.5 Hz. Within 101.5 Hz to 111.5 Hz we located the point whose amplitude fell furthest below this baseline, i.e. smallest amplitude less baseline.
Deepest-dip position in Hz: 111.0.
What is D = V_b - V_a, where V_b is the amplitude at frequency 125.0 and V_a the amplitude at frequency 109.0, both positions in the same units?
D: 0.12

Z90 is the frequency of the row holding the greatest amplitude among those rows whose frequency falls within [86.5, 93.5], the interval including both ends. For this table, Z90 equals 92.0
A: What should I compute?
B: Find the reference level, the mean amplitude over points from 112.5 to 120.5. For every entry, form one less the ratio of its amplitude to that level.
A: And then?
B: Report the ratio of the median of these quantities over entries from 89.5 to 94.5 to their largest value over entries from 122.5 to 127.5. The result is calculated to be -2.5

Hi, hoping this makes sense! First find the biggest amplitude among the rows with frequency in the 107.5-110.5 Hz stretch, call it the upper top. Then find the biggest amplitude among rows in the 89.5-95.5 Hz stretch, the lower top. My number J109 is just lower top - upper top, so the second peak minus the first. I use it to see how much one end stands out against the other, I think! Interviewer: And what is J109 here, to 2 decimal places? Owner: 0.04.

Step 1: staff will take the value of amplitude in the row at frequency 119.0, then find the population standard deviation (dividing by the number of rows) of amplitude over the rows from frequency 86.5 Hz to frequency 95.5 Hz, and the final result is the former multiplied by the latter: 0.040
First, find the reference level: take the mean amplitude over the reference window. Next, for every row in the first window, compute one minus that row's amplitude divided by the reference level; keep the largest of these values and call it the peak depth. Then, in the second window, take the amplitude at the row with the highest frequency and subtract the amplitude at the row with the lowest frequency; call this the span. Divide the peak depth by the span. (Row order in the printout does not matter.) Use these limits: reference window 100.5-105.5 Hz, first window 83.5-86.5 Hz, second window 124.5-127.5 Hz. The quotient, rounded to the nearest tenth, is 0.3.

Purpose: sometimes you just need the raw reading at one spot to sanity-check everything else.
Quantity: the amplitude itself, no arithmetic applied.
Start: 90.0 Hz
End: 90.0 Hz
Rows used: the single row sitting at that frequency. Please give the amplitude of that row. 0.9932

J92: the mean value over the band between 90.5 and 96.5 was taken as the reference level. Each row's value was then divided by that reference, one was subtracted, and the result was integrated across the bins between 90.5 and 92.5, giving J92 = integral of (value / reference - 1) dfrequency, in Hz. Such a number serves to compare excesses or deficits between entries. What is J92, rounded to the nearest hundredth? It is 0.00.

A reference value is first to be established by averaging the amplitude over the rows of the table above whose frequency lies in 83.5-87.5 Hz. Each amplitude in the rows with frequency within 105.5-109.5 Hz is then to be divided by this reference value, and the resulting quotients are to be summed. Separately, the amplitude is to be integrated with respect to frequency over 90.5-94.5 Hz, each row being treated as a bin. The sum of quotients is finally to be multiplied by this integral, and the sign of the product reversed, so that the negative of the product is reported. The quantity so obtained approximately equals -17.6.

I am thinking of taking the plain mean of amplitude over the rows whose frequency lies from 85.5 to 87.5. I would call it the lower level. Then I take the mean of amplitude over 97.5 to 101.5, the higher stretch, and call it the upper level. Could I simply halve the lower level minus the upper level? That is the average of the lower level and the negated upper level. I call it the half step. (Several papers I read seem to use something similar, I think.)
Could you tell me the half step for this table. 0.023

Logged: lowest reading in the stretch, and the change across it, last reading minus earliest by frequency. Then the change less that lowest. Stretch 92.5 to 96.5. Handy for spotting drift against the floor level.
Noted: -1.01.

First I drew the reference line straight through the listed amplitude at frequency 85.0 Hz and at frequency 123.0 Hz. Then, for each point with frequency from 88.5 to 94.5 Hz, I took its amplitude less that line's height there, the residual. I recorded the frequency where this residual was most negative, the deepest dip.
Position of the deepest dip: 90.0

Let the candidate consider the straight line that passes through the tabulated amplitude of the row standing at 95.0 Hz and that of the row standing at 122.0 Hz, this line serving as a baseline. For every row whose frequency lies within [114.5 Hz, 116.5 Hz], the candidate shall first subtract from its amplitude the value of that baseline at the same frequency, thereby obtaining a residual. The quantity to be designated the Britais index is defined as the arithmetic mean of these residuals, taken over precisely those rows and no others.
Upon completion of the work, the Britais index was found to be 0.07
